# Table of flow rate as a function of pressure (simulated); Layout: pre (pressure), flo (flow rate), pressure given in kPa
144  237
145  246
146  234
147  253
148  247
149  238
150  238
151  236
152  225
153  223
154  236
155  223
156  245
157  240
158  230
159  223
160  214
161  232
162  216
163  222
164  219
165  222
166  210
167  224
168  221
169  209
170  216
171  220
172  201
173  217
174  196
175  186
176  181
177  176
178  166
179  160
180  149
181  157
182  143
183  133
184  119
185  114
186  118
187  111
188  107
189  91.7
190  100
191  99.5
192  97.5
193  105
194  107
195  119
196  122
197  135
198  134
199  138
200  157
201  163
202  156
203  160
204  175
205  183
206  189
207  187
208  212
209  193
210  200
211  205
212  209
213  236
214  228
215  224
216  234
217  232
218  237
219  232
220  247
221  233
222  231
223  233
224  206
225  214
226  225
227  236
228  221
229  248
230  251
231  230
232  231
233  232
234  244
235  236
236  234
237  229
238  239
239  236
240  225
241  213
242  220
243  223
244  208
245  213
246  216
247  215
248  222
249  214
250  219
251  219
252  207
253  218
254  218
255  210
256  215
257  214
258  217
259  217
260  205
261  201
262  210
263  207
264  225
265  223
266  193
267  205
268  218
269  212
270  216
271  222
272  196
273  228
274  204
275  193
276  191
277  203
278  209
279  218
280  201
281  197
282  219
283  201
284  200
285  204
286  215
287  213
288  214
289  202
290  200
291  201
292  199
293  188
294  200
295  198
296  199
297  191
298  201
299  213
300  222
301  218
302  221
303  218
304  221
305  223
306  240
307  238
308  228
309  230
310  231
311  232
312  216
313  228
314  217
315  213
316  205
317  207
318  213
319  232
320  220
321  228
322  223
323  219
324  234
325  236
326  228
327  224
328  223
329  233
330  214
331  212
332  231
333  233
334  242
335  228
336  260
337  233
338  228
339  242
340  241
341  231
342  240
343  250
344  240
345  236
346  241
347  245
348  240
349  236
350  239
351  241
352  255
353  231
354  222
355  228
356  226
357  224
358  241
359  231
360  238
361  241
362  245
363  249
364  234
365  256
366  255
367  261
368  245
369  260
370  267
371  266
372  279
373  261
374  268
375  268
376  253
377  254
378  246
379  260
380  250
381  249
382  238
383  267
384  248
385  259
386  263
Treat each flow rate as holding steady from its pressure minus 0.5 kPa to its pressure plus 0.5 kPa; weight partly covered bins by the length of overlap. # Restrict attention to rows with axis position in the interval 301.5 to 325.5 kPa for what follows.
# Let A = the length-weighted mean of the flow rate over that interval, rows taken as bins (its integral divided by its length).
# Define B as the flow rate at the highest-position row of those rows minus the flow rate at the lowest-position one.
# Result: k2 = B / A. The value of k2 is 0.07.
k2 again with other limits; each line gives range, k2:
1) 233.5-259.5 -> -0.12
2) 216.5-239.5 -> 0.02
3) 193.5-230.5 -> 0.73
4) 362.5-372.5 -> 0.12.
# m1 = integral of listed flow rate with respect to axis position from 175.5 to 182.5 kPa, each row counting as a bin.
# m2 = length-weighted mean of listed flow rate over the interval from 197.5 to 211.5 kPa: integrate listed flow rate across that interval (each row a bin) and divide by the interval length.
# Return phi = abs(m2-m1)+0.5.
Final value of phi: 957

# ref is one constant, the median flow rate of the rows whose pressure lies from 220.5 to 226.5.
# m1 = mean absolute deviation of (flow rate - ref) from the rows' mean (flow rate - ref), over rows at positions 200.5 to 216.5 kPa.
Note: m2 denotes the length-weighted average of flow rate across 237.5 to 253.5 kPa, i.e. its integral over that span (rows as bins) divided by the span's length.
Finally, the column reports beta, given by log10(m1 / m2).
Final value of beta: -1.01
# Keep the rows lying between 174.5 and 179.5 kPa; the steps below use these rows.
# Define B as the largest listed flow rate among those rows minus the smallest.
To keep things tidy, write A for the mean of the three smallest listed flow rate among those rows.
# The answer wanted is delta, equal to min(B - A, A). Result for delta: -141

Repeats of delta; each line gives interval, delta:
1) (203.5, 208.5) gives -145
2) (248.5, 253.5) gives -201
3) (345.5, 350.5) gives -229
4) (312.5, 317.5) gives -185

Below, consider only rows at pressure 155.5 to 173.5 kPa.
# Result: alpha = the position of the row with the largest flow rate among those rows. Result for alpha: 156 kPa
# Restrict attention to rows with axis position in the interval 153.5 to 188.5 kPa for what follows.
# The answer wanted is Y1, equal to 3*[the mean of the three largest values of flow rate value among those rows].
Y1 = 721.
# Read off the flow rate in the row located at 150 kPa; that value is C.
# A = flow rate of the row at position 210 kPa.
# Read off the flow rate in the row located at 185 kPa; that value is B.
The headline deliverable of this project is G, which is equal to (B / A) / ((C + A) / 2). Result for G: 0.0026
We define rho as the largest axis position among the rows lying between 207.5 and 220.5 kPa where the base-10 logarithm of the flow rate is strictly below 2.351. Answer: 215 kPa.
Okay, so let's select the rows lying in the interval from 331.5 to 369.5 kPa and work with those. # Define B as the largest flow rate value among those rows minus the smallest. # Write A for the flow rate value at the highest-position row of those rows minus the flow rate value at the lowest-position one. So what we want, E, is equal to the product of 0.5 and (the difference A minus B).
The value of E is -5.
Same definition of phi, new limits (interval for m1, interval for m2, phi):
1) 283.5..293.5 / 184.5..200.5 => 1921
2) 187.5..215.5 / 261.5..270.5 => 4221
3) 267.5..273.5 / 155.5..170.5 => 1070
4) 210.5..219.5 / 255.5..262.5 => 1826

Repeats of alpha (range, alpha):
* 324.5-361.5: 336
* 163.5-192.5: 167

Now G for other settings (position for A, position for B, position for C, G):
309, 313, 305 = 0.0044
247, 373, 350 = 0.0053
